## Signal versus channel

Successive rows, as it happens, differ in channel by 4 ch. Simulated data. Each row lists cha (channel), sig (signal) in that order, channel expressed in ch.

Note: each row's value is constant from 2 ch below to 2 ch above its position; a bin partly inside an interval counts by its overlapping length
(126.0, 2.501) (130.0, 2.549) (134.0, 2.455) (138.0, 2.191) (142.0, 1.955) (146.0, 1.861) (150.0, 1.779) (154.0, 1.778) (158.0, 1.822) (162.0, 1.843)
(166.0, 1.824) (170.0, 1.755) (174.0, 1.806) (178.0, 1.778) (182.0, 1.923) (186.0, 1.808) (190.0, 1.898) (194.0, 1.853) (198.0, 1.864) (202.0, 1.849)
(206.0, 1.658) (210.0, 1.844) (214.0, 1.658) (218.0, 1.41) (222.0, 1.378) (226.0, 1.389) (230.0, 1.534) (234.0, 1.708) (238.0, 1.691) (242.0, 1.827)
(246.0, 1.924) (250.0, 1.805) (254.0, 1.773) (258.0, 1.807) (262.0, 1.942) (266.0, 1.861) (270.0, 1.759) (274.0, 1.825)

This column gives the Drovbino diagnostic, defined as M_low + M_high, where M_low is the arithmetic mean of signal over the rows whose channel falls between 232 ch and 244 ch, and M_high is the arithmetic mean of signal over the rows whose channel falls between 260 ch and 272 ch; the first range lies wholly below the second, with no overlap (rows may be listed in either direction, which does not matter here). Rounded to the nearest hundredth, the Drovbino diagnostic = 3.60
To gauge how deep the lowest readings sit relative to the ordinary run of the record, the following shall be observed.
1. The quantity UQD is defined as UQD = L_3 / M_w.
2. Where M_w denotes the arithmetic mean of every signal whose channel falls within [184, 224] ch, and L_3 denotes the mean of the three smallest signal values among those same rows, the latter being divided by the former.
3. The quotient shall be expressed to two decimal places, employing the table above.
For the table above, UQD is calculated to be 0.86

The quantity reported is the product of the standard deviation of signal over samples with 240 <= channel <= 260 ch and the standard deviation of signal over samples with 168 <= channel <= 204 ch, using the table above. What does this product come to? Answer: 0.003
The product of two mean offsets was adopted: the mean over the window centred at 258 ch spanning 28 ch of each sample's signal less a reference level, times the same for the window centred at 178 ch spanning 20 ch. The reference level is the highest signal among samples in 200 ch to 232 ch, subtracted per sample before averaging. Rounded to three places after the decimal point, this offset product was 0.000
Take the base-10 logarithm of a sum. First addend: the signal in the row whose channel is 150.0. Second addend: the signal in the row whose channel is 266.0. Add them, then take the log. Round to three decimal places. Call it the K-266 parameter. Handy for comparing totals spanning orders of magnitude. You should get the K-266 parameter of 0.561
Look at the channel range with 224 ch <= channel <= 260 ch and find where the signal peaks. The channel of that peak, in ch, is 246.0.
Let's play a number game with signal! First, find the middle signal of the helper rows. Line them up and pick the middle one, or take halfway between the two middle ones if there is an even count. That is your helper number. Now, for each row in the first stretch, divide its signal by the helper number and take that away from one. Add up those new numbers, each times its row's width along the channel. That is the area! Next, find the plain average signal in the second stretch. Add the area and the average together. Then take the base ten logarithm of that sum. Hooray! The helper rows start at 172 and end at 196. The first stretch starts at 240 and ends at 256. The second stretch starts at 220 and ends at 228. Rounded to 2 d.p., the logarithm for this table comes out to 0.14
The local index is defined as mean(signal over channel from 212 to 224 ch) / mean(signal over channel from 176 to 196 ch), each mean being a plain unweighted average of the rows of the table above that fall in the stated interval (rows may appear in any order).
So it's 0.80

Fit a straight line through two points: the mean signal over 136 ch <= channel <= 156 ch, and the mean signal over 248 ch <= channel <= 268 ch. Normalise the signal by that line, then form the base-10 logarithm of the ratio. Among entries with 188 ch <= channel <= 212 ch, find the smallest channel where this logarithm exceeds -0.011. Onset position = 190.0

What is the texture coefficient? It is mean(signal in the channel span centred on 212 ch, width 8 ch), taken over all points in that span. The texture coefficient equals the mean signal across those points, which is 1.75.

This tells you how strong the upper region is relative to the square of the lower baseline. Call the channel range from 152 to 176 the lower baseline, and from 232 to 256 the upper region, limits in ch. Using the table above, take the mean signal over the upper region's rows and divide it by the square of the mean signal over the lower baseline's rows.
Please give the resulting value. 0.55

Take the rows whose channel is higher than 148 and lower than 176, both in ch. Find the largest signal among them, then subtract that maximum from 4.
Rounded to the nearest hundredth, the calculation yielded 2.16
